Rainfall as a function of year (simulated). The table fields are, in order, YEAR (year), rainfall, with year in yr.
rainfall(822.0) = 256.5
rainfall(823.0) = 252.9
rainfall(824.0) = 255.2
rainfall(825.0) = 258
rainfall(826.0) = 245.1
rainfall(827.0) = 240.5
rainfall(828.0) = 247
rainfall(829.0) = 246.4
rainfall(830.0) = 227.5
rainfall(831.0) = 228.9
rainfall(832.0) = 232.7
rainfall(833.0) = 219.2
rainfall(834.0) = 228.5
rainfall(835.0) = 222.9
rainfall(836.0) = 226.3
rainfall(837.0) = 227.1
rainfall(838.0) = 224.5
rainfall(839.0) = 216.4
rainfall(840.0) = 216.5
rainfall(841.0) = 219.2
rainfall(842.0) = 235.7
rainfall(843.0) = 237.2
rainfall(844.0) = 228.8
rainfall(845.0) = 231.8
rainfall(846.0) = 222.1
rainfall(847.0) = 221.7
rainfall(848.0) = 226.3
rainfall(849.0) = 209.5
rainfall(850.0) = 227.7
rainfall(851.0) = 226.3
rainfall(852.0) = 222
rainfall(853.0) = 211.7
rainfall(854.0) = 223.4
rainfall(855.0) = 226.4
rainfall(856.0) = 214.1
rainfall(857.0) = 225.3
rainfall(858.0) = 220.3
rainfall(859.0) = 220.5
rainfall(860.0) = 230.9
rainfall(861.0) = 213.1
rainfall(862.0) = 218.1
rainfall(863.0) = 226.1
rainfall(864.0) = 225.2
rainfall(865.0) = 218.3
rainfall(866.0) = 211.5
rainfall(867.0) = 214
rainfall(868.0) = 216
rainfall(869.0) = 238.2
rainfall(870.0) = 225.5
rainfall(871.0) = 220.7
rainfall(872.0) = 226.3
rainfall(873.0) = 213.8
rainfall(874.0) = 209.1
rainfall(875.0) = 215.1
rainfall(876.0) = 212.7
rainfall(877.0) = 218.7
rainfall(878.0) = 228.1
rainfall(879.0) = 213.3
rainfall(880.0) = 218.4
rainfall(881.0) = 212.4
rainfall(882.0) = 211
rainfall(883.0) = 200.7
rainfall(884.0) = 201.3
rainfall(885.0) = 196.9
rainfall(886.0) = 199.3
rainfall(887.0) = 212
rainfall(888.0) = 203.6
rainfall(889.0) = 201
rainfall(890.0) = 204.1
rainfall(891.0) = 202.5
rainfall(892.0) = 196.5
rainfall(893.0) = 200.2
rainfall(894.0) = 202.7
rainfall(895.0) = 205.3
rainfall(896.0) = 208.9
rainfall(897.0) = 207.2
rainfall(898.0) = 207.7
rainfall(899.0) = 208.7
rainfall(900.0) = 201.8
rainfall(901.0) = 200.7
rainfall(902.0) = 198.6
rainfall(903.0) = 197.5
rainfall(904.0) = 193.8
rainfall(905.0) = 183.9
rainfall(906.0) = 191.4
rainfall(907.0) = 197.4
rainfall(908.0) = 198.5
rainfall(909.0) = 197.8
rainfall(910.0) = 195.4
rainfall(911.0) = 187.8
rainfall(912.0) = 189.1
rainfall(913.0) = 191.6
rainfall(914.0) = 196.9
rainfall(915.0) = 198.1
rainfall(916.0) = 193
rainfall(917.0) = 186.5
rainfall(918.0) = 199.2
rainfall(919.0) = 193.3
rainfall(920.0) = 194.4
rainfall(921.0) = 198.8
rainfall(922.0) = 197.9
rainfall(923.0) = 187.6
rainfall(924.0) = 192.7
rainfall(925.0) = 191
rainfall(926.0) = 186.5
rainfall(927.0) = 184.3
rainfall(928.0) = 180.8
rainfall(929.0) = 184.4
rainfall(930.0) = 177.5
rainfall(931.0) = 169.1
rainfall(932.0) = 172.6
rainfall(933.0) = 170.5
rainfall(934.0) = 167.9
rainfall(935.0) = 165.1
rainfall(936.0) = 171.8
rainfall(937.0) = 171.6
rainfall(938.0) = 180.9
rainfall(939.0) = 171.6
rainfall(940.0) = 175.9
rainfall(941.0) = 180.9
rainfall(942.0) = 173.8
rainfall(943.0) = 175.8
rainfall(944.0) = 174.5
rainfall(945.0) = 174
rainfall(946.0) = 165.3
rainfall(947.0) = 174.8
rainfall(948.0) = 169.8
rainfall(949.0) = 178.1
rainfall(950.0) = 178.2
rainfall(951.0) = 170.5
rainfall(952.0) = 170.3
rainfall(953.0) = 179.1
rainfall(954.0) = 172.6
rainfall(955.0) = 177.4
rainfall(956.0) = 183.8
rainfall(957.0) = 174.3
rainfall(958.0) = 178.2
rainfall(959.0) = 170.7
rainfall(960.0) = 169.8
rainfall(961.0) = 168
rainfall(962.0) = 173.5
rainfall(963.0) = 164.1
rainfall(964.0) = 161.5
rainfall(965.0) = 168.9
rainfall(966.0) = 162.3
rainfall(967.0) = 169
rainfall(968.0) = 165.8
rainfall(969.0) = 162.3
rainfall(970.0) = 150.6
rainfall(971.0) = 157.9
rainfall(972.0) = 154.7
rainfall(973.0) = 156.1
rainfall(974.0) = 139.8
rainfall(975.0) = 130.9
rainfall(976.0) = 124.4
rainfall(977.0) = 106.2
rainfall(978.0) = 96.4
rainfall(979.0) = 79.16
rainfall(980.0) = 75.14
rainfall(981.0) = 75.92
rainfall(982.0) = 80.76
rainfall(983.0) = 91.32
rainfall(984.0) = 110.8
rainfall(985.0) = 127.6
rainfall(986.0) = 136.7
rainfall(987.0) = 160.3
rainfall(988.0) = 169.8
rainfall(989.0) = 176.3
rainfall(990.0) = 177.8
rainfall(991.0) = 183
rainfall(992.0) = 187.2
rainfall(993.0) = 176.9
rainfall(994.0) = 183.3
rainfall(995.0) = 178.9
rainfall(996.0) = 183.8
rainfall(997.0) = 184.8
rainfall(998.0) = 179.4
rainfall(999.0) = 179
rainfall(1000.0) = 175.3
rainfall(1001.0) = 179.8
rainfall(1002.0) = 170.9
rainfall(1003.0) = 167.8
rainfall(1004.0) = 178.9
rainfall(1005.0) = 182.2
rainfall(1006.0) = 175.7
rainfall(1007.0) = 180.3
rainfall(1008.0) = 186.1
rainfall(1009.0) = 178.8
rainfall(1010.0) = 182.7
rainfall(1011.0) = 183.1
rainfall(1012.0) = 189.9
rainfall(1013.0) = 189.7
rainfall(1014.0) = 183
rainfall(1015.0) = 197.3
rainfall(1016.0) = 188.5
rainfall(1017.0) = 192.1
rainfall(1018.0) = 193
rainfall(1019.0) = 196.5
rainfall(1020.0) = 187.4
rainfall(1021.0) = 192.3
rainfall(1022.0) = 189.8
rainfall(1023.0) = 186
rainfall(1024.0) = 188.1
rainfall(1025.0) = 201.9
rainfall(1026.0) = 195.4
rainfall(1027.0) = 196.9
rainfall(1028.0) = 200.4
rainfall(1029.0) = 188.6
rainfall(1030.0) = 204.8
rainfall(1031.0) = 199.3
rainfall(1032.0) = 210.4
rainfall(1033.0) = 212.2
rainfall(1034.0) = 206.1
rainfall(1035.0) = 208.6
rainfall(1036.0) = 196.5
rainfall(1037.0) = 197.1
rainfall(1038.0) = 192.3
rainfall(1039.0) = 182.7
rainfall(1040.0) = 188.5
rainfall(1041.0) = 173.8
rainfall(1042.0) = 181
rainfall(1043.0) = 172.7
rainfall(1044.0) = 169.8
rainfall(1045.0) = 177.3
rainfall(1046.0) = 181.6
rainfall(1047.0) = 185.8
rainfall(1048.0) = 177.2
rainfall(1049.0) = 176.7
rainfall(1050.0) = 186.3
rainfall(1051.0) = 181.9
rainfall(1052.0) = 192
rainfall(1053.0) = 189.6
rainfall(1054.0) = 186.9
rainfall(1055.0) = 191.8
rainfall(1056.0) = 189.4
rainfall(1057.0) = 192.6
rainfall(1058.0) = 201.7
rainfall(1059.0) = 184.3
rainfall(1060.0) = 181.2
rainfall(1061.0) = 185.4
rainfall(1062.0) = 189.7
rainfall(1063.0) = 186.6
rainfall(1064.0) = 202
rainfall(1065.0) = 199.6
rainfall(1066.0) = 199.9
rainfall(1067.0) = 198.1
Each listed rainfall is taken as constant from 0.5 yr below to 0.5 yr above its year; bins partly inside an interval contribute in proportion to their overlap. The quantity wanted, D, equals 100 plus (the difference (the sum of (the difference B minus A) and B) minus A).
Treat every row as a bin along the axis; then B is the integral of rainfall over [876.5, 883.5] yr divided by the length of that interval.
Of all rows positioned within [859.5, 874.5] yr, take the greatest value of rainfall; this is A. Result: 53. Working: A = 238.2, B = 215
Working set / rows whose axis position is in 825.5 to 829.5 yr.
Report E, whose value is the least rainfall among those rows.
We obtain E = 240.5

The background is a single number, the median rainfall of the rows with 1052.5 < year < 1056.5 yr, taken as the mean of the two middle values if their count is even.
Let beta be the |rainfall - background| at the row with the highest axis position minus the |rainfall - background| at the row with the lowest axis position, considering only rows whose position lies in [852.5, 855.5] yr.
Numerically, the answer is 15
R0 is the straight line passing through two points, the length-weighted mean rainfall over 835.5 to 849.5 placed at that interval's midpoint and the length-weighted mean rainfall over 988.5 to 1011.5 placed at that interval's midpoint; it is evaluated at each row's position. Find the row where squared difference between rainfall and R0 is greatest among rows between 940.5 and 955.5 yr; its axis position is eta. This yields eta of 946.0 yr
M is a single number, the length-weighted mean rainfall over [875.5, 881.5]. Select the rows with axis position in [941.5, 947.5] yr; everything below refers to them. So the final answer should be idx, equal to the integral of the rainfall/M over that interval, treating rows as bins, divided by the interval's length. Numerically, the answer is 0.80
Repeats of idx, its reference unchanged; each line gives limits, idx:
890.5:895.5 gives 0.93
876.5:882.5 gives 1.00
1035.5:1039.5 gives 0.88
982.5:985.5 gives 0.51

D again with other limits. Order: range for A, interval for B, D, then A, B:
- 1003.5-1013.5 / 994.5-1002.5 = 78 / 189.9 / 179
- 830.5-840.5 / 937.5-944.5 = -13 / 232.7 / 176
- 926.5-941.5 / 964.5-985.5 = -13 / 184.4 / 128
